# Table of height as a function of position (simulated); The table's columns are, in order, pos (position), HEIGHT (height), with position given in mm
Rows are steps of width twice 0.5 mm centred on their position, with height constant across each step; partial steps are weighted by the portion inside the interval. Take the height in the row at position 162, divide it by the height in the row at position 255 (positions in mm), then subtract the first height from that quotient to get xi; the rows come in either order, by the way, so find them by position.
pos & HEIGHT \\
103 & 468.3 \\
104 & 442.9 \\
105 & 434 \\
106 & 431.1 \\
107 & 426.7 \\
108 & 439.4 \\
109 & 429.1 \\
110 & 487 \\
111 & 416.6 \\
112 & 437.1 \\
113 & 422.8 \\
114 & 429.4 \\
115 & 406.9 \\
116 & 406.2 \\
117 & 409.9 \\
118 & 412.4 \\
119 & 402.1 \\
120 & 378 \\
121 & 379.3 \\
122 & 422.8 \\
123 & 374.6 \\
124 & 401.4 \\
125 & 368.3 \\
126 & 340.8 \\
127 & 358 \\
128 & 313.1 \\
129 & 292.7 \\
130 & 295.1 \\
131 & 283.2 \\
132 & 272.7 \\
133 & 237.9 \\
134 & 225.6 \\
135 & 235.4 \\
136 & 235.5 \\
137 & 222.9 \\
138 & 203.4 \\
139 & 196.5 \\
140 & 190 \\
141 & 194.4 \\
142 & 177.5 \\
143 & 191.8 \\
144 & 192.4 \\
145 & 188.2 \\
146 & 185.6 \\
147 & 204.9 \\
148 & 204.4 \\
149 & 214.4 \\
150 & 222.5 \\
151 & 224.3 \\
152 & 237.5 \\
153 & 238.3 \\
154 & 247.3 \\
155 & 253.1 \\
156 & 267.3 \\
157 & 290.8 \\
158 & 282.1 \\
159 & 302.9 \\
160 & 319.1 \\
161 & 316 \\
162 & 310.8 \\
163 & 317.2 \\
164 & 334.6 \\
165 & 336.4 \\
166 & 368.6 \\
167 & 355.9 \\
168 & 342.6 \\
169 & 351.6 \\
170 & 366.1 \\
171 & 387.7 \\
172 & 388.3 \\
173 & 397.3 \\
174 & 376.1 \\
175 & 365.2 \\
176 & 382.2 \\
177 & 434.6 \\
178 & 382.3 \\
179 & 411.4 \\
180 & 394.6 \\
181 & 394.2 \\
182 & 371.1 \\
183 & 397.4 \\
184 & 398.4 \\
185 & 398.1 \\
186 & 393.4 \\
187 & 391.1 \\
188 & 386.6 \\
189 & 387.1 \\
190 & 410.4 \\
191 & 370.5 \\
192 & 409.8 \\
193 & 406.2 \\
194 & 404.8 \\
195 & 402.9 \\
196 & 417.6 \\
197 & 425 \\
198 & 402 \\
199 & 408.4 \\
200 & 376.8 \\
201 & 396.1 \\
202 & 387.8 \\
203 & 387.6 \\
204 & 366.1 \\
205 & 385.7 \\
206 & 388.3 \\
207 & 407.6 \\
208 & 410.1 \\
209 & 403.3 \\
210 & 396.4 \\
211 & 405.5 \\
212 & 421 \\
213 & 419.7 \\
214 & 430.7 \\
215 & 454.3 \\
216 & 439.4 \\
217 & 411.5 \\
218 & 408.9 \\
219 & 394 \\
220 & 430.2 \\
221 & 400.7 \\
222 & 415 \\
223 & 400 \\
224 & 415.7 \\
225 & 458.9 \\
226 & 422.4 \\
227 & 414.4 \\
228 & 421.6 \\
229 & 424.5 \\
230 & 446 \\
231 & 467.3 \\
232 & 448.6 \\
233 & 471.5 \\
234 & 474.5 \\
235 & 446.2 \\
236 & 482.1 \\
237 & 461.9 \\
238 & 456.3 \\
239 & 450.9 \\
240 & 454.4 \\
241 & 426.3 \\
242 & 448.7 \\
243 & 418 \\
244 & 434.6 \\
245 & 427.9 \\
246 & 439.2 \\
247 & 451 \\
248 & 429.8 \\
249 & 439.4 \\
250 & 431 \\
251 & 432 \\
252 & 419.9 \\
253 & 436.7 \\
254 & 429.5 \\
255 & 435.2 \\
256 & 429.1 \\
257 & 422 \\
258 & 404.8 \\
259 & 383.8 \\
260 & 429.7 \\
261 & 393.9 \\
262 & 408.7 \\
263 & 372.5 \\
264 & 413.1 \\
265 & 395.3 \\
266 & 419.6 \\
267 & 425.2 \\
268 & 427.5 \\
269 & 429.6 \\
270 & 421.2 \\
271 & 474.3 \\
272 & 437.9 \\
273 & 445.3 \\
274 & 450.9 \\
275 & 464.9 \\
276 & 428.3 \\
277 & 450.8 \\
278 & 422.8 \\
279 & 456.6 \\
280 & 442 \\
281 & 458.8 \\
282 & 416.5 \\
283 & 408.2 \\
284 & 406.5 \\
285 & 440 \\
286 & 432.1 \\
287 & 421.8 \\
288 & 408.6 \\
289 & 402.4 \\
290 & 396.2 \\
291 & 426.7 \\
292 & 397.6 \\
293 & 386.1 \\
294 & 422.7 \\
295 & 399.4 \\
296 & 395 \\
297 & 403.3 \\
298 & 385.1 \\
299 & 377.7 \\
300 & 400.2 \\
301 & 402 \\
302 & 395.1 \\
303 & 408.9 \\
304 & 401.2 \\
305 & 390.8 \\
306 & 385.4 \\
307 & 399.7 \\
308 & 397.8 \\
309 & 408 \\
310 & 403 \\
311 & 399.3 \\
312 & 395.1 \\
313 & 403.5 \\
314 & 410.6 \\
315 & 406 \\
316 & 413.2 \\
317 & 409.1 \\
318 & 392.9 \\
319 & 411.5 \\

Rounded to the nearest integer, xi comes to -310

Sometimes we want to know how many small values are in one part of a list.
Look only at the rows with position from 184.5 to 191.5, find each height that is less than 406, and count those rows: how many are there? 6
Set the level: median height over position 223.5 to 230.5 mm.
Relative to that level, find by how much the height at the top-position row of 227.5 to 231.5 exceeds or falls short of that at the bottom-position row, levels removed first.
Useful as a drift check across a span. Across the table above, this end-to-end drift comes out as 46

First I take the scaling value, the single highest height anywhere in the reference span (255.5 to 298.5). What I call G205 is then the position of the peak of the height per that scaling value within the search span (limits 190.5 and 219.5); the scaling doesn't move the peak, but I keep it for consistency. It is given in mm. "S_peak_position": 215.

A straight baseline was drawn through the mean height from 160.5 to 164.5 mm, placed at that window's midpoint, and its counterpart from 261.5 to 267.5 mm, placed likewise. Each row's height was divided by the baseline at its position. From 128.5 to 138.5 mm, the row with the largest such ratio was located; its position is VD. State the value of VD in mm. 130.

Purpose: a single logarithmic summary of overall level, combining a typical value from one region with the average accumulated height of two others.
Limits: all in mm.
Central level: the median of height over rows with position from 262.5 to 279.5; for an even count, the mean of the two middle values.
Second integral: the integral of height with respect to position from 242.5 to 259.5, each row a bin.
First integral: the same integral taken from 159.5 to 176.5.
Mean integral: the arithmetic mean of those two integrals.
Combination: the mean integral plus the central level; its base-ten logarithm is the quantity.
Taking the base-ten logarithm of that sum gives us 3.85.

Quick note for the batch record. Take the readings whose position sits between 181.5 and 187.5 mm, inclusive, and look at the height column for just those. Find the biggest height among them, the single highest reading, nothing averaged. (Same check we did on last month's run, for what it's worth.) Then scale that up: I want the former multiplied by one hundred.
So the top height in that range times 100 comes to 39840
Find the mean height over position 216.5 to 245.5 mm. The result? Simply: 436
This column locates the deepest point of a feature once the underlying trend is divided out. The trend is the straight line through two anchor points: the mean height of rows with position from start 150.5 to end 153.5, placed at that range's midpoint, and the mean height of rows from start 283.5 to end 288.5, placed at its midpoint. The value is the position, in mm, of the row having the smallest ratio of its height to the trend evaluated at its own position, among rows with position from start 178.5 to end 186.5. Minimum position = 182 mm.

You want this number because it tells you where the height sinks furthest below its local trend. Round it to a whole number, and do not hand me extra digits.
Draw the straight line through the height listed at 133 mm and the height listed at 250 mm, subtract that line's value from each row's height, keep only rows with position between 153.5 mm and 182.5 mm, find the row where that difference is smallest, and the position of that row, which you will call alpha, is 154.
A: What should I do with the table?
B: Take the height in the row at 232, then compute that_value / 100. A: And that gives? 4.5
